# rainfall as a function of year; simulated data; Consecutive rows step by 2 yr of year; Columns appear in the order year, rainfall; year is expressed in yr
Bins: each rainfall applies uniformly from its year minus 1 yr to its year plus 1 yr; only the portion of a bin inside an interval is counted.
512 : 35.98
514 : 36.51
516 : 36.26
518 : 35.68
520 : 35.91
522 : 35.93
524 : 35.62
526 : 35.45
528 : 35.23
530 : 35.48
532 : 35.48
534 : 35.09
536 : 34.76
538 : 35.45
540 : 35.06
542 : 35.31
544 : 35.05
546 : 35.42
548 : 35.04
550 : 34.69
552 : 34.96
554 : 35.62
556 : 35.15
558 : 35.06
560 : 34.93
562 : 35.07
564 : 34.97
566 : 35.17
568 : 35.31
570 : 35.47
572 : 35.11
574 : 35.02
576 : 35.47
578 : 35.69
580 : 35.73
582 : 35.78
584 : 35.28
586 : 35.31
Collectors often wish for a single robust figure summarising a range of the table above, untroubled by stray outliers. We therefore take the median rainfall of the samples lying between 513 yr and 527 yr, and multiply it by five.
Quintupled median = 180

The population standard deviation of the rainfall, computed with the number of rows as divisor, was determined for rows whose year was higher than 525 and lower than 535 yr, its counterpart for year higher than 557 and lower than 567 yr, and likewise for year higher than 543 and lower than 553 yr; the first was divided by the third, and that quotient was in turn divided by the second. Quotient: 8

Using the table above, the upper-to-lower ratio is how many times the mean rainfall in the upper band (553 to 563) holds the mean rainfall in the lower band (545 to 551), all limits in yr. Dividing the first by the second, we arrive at 1.003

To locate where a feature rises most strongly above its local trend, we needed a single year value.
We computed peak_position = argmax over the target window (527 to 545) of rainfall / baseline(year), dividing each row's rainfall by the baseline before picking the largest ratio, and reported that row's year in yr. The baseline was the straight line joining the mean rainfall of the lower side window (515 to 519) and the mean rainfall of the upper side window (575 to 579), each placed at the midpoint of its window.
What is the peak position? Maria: 538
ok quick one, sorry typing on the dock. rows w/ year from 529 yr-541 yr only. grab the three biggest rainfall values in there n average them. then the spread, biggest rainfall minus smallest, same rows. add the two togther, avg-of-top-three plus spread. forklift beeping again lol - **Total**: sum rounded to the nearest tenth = 36.2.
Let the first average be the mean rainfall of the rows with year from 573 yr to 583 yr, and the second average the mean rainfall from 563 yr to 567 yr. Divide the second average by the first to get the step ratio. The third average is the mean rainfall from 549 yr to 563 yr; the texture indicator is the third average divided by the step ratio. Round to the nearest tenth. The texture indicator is 35.5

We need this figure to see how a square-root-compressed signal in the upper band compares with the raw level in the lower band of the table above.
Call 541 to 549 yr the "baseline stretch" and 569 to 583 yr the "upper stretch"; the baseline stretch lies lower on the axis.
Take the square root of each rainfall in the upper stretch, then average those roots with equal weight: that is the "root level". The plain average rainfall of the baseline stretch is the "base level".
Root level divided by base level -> 0.169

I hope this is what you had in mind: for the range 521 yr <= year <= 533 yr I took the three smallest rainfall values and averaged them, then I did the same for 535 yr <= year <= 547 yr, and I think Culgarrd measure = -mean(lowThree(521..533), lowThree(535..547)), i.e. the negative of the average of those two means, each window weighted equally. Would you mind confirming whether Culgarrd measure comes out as -35.17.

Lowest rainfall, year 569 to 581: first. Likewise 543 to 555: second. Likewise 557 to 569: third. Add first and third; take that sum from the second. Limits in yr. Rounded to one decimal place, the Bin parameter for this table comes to -35.3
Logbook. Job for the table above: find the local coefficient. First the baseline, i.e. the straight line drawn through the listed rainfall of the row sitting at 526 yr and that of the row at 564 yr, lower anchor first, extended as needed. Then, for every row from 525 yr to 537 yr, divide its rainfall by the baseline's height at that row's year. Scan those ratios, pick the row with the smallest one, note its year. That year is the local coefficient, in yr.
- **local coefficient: 536 yr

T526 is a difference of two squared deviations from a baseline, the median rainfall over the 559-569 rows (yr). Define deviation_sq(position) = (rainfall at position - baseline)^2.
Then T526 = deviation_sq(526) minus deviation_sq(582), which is -0.4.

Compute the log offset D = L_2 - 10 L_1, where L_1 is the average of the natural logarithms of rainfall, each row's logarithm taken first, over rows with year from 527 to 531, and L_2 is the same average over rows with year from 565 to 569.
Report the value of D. -32.09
